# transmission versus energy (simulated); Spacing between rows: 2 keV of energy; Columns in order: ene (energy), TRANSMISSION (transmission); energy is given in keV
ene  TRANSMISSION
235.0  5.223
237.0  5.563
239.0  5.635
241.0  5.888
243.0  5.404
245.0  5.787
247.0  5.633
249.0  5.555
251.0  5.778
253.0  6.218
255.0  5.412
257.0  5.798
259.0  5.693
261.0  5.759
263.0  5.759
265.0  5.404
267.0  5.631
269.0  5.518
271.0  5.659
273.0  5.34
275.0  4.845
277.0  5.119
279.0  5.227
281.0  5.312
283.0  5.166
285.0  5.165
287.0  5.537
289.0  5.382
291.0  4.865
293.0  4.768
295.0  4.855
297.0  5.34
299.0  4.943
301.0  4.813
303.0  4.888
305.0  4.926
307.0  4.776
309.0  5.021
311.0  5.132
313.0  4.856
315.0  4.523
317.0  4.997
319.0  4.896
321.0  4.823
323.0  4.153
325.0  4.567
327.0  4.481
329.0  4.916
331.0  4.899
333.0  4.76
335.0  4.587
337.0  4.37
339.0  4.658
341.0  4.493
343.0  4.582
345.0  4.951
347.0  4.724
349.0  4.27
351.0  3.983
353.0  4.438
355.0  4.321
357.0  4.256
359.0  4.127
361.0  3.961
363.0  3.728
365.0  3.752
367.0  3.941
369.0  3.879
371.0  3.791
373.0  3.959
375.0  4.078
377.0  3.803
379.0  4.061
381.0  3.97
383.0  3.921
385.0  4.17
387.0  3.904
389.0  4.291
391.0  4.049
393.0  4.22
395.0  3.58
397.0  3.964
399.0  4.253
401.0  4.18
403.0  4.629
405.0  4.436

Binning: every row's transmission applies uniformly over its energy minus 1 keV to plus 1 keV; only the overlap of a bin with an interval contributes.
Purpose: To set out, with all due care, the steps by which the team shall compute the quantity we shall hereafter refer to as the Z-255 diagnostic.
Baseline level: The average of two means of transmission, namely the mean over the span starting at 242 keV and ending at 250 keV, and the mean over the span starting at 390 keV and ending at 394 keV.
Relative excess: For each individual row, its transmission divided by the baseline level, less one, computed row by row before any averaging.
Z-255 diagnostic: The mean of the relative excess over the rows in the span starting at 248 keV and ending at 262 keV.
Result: 0.18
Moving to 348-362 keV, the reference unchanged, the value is -0.14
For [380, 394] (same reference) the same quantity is -0.16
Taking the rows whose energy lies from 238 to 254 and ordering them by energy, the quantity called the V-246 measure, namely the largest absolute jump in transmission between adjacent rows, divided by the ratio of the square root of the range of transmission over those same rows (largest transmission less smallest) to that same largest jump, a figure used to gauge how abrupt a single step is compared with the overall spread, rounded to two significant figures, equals 0.26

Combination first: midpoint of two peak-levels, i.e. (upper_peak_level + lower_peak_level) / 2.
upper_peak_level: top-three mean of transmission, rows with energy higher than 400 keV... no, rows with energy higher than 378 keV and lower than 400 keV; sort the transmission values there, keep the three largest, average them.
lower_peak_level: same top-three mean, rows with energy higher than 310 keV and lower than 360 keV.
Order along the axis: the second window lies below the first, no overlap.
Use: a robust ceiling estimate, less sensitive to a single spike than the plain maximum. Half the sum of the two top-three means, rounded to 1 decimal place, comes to 4.6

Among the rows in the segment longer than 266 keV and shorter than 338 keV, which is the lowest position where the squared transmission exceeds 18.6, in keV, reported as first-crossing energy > 267.0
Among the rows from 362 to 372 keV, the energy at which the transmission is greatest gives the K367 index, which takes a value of 367.0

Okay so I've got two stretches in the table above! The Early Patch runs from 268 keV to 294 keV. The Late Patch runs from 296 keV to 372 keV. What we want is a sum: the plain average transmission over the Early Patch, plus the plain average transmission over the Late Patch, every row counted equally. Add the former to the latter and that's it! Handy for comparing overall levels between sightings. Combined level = 9.8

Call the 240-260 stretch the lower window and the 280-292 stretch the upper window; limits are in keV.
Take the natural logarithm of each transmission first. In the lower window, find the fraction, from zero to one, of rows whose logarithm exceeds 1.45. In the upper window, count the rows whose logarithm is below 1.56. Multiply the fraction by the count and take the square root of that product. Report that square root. 0.0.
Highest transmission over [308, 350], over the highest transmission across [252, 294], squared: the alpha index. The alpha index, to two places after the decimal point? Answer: 0.68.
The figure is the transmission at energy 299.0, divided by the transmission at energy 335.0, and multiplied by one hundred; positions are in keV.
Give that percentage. 108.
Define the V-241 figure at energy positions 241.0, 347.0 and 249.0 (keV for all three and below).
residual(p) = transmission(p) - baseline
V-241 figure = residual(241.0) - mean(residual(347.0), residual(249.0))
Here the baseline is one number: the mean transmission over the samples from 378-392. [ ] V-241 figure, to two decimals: 0.75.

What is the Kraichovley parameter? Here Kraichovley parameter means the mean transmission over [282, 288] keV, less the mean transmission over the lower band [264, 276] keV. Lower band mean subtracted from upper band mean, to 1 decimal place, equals -0.1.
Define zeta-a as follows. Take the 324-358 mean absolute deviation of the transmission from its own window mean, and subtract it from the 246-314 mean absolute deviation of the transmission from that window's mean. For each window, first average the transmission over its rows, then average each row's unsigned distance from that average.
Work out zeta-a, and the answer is 0.11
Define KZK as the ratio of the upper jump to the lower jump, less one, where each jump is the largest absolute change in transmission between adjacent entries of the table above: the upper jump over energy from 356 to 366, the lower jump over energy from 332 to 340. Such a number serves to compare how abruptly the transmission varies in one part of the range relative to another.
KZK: -0.19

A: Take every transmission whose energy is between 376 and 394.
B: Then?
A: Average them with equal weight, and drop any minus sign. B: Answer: 4.0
